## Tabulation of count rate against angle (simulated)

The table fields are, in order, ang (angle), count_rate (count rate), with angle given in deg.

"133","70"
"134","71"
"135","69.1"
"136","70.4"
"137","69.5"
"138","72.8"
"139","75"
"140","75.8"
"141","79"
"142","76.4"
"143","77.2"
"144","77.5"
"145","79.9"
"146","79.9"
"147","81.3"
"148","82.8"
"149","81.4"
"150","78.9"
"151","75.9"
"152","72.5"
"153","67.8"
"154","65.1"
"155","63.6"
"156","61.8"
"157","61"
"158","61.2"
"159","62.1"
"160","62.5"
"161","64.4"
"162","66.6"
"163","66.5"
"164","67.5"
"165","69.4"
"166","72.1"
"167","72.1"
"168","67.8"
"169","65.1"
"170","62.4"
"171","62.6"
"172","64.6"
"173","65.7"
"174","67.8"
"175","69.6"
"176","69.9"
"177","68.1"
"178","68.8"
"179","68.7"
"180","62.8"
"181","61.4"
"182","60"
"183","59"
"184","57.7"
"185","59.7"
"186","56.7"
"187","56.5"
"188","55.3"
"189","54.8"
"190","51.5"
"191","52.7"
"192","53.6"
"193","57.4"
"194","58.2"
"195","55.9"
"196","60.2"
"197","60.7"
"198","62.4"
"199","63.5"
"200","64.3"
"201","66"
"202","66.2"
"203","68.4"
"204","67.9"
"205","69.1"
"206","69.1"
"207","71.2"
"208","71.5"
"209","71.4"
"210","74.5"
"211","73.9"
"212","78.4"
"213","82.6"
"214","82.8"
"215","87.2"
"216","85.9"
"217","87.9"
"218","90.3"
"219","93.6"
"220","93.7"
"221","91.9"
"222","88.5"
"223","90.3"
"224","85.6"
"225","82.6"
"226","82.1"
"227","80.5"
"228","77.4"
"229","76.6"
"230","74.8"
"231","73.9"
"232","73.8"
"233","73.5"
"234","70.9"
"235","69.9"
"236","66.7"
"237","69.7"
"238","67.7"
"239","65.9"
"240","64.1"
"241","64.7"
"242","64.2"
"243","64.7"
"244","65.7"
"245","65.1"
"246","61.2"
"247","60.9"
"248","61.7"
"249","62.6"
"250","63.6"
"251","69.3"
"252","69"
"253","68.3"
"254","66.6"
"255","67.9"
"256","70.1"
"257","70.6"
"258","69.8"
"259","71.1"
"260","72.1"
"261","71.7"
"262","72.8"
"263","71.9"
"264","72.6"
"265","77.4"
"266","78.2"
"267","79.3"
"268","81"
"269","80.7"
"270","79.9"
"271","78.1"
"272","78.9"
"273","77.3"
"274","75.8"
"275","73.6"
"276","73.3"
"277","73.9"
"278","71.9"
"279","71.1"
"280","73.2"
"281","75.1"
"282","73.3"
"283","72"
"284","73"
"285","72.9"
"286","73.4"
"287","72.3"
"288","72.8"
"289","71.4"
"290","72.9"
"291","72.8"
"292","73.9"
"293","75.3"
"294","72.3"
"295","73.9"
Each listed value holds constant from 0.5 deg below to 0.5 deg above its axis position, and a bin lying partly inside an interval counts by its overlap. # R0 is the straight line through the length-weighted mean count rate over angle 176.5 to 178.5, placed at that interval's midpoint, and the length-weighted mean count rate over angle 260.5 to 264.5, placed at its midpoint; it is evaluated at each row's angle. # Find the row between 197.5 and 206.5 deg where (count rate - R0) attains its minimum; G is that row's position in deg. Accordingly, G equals 198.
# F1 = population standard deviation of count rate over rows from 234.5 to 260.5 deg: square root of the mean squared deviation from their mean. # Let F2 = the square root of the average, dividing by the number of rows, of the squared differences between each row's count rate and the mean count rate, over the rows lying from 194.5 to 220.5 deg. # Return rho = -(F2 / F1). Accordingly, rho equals -3.4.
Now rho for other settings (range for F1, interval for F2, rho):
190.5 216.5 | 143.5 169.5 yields -0.7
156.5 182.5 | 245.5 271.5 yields -1.7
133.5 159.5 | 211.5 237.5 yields -1.1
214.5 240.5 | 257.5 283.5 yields -0.4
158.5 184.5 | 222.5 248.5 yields -2.1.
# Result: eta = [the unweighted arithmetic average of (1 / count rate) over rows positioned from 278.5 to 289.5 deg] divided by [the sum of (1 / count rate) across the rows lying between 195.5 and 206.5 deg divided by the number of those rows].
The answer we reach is 0.89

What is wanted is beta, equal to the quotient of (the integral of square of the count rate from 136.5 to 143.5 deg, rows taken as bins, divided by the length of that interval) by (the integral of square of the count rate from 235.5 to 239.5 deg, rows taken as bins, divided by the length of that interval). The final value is 1.2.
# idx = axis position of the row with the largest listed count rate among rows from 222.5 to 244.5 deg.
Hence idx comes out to 223 deg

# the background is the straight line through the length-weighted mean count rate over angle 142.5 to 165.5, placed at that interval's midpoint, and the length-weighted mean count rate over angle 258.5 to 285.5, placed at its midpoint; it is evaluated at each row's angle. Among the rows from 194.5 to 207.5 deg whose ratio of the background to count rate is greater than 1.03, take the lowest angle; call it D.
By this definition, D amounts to 195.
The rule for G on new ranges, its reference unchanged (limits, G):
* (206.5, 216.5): 207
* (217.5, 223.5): 222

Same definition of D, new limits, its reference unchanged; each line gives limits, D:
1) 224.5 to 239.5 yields 234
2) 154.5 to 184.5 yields 155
